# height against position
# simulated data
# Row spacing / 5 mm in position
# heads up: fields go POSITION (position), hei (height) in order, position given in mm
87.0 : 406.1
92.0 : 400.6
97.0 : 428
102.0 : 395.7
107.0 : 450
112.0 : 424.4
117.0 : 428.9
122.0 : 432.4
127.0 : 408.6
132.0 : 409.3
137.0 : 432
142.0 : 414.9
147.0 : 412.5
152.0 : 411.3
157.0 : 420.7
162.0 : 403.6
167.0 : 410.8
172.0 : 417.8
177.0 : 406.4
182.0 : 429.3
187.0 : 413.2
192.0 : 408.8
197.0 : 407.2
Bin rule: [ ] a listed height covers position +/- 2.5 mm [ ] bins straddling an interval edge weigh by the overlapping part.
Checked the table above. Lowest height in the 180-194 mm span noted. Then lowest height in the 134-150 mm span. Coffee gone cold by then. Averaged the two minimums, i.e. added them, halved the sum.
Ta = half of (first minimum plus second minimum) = 411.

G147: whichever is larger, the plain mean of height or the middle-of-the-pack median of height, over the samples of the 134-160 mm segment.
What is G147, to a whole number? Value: 418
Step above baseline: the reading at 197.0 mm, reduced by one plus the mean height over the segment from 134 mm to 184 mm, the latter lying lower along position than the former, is -10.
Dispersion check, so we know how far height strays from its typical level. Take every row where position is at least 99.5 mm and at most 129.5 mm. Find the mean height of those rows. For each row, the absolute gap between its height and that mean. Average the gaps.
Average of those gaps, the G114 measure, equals 14.1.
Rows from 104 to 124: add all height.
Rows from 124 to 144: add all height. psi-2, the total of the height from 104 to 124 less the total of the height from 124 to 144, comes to 71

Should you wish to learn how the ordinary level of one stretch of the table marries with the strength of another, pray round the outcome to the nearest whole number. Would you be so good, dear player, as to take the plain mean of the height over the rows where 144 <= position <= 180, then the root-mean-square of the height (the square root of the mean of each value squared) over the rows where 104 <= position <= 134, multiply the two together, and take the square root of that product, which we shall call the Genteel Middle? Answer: 419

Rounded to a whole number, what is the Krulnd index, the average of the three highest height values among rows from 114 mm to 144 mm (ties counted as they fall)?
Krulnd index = 431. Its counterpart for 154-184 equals 423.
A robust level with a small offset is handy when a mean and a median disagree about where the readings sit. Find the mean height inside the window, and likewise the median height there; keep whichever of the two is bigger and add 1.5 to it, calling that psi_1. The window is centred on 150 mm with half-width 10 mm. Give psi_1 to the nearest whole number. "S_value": 416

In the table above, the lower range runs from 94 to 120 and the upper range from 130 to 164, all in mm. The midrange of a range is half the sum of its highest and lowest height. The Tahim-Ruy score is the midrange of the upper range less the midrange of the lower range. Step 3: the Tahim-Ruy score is -5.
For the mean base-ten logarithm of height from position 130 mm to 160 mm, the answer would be 2.620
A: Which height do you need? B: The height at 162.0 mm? 403.6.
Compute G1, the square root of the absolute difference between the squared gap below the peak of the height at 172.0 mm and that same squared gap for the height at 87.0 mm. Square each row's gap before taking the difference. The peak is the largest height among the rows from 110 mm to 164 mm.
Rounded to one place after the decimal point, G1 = 21.9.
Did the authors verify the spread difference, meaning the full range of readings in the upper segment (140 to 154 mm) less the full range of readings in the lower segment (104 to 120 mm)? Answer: -22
